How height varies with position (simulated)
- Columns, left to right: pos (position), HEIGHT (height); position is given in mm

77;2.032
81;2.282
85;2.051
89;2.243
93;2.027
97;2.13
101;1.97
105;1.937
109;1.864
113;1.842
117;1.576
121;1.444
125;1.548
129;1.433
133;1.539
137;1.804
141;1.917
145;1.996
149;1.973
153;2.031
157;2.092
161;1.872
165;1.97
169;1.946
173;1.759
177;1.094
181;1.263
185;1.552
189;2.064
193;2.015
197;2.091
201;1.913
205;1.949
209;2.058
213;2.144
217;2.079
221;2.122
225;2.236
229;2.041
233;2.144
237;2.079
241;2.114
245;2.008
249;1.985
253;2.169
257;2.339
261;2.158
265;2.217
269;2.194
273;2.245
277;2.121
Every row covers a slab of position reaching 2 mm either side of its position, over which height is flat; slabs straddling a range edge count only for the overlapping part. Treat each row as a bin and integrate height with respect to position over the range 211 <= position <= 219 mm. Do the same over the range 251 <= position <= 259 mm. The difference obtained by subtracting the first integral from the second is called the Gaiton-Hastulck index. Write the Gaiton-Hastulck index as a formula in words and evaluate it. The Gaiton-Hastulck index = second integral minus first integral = 1.1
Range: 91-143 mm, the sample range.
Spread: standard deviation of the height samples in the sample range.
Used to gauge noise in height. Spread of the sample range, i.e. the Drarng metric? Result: 0.23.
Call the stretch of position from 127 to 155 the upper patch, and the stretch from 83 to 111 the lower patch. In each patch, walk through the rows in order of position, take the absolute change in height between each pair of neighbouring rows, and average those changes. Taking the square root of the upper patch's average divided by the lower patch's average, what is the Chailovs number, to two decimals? 0.91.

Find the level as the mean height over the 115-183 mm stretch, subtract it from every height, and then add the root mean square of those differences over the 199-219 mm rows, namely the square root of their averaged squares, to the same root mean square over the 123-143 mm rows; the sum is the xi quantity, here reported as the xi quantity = 0.51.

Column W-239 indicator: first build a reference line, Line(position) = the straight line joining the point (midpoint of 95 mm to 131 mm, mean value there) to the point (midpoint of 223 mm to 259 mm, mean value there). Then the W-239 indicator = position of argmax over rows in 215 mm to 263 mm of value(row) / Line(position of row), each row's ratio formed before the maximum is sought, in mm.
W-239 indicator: 257 mm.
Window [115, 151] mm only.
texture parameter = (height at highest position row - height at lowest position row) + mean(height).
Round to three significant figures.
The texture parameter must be 2.09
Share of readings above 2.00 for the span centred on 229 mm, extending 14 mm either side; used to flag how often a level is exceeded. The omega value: 1.0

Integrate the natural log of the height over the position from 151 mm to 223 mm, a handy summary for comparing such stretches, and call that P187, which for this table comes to 45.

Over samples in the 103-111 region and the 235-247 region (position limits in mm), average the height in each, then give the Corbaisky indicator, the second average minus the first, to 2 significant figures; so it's 0.17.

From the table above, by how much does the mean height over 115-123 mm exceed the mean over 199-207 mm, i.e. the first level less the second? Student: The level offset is -0.42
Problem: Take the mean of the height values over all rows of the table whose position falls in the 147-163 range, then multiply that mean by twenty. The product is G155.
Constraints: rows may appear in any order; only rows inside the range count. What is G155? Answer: 40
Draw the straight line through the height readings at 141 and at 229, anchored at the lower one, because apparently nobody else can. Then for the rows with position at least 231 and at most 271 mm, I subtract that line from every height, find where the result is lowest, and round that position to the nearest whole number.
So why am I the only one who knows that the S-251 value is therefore 249 mm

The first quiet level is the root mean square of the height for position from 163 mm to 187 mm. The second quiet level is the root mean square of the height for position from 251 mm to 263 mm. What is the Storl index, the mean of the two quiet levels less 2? -0.07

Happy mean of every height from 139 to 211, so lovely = 1.9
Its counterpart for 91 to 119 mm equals 1.9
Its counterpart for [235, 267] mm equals 2.1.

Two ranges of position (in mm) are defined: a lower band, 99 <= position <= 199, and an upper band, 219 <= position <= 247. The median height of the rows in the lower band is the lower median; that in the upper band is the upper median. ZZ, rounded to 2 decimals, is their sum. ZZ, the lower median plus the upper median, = 3.99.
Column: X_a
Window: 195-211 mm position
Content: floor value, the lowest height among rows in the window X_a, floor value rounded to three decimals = 1.913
